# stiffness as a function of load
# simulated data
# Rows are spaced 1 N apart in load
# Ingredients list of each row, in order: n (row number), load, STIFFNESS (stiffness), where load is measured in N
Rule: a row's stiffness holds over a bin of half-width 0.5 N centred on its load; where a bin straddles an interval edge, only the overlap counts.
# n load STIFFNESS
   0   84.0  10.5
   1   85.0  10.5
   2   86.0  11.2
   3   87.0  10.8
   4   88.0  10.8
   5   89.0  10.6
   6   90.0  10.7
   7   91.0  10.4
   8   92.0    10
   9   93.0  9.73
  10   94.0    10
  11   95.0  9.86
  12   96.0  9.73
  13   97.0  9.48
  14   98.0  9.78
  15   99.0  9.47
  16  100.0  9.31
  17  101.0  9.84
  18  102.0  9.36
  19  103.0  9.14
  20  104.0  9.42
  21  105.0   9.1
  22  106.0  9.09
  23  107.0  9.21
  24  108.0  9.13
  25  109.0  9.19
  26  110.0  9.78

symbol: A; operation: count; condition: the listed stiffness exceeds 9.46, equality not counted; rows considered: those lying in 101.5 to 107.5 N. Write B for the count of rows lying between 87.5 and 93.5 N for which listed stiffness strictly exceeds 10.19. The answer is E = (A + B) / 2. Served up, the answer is 2.0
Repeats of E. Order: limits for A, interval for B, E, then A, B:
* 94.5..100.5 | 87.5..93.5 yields 4.5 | 5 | 4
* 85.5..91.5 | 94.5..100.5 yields 3.0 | 6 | 0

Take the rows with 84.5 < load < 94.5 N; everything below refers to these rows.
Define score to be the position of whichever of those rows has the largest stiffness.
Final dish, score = 86.0 N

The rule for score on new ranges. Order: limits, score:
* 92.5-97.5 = 94.0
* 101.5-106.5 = 104.0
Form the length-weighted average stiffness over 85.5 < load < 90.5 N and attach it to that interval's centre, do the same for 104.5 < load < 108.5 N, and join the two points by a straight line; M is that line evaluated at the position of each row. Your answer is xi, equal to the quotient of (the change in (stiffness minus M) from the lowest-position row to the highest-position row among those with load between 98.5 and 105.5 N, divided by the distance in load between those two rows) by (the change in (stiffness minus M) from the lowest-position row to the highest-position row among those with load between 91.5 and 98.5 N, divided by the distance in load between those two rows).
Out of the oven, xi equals 0.54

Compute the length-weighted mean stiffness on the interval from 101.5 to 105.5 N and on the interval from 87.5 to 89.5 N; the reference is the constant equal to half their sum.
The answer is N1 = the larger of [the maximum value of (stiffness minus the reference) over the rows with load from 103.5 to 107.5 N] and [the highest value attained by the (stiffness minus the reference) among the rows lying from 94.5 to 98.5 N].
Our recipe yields -0.1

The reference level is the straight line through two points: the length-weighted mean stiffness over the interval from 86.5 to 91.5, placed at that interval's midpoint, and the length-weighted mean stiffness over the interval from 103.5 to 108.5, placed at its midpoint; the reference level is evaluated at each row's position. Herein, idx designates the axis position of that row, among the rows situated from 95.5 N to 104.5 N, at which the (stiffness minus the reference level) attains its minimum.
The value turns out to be 97.0 N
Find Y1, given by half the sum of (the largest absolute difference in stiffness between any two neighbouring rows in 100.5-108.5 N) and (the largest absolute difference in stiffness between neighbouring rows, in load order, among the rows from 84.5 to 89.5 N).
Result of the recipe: 0.59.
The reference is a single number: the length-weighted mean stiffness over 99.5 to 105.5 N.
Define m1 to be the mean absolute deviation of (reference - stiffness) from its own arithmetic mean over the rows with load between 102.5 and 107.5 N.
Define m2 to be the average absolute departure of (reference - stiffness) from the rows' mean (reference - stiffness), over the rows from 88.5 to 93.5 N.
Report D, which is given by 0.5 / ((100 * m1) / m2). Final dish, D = 0.0171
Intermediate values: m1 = 0.10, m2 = 0.337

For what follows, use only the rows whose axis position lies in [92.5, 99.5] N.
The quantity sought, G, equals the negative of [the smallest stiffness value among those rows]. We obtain -9.5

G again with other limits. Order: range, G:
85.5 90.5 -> -10.6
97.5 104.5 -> -9.1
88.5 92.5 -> -10.0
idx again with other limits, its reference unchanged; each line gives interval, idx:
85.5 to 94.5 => 93.0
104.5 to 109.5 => 105.0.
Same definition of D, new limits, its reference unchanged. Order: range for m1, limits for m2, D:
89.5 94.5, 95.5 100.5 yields 0.0026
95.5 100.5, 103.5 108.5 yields 0.0031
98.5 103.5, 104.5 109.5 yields 0.0012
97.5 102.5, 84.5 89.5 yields 0.0045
